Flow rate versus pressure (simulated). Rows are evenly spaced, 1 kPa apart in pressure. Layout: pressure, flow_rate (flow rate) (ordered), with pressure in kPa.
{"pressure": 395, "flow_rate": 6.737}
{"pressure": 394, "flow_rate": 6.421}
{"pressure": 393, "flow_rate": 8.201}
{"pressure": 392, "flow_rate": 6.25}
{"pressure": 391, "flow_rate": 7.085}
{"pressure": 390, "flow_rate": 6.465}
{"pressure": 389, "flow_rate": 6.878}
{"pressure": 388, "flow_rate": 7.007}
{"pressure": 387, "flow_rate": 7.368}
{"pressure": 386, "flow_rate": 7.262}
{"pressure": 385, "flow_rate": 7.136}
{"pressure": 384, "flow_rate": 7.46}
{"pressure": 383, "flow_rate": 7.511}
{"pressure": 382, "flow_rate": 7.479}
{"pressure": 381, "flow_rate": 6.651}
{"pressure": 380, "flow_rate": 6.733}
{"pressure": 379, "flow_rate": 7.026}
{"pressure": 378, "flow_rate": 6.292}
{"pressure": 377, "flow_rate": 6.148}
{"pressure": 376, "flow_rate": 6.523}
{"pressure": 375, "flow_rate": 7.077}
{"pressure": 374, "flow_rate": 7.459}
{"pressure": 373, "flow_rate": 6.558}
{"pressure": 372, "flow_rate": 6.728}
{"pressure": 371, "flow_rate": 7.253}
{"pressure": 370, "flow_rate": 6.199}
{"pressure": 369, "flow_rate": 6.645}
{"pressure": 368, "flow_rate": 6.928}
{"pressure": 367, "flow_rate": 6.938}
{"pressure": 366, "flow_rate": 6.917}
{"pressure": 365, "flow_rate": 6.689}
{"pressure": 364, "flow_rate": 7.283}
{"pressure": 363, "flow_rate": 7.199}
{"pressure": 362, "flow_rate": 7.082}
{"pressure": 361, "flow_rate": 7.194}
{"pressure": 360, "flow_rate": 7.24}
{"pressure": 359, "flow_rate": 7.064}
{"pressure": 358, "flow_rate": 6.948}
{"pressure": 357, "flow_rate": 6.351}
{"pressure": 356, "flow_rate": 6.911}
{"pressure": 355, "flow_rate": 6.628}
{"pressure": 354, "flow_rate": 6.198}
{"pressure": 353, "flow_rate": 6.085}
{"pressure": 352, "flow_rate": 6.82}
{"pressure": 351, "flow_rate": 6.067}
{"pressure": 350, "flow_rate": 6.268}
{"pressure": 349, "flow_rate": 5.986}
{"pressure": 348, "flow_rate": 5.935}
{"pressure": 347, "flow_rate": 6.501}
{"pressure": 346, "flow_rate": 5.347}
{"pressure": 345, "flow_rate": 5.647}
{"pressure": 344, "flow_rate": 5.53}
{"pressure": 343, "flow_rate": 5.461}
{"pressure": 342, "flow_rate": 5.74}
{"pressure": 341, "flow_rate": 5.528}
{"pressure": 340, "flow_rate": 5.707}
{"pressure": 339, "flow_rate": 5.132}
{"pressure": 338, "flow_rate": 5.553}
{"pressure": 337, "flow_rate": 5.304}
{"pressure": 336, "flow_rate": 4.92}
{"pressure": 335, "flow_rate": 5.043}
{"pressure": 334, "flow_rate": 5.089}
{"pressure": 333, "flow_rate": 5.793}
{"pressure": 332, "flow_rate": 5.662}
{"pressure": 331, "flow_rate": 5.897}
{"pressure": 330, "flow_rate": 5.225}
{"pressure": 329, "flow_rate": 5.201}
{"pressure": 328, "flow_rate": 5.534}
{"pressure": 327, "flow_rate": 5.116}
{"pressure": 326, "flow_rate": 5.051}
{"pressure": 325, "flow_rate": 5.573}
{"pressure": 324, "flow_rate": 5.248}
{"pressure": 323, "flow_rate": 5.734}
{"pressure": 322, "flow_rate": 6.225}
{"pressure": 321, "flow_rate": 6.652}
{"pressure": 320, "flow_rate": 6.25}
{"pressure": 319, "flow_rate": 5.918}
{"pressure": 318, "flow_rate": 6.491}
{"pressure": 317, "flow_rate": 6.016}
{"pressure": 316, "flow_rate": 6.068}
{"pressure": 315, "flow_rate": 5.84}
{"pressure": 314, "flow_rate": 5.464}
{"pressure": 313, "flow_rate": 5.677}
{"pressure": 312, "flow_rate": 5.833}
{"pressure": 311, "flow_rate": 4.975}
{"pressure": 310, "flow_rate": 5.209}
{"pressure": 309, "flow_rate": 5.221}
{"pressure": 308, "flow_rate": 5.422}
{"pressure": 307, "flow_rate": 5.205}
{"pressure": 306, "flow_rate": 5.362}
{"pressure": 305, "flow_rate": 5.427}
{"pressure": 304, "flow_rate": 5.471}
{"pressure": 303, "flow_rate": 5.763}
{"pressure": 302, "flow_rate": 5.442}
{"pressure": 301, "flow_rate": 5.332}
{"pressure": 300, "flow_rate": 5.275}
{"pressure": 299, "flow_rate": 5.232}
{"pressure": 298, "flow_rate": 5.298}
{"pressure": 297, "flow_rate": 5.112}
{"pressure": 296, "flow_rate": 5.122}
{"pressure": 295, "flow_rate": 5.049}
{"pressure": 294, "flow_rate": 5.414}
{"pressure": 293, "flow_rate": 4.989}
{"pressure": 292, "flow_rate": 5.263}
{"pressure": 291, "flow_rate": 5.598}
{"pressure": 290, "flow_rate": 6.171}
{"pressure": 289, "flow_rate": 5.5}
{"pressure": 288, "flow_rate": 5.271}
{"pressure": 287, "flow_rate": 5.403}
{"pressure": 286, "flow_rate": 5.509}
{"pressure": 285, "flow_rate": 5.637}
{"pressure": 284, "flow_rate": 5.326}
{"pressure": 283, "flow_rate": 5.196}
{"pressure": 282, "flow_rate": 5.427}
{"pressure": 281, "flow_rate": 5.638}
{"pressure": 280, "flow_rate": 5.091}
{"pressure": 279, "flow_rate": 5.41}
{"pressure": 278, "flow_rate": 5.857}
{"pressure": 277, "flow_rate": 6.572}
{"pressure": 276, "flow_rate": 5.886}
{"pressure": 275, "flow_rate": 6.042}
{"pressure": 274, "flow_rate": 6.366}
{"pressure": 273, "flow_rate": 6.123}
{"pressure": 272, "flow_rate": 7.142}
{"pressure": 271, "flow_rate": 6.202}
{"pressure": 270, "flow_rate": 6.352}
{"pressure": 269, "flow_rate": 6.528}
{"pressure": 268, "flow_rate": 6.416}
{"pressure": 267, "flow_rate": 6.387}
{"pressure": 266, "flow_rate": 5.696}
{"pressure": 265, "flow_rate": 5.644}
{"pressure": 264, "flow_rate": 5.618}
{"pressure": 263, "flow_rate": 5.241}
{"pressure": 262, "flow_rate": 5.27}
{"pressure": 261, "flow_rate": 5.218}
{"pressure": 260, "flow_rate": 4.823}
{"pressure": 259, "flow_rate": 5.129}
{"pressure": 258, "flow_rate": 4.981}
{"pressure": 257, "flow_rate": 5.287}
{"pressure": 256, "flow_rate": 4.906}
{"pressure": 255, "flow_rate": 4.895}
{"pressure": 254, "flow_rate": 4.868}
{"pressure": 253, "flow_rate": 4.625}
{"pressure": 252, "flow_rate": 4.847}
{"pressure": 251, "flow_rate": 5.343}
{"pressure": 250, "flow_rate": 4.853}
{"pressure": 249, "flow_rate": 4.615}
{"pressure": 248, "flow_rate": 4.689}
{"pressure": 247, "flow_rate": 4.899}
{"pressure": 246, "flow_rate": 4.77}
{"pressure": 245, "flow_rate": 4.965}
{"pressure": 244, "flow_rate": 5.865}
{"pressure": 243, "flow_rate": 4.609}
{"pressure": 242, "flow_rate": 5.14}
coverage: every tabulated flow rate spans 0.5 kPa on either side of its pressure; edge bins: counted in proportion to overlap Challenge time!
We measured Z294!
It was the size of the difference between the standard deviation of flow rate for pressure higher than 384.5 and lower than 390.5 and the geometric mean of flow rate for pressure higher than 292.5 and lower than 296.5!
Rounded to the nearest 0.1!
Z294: 4.8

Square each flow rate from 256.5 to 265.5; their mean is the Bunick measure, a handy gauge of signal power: 28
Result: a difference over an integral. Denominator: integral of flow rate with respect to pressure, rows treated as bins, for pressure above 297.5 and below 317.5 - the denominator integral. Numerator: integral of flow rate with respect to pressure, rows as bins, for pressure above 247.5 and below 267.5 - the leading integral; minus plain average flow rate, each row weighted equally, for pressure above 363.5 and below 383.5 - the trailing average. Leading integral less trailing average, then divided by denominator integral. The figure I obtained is 0.877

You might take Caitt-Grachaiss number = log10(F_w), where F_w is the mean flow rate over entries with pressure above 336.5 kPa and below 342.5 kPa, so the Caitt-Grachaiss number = 0.740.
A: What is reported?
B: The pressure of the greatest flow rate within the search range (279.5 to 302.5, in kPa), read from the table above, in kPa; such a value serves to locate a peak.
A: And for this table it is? 290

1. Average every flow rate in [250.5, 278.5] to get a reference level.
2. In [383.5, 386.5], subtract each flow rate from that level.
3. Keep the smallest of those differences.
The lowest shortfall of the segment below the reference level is -1.8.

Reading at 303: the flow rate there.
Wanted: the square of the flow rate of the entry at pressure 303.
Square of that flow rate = 33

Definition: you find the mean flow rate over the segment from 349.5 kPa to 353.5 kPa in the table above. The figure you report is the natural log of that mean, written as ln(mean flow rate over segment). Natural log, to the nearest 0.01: 1.84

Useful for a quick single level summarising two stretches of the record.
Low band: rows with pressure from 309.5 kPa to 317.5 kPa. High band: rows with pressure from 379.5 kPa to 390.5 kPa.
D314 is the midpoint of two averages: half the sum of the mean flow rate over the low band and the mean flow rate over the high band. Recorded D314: 6.4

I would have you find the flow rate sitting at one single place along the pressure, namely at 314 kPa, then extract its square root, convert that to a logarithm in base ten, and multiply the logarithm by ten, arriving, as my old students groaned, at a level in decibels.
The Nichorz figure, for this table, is 3.7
